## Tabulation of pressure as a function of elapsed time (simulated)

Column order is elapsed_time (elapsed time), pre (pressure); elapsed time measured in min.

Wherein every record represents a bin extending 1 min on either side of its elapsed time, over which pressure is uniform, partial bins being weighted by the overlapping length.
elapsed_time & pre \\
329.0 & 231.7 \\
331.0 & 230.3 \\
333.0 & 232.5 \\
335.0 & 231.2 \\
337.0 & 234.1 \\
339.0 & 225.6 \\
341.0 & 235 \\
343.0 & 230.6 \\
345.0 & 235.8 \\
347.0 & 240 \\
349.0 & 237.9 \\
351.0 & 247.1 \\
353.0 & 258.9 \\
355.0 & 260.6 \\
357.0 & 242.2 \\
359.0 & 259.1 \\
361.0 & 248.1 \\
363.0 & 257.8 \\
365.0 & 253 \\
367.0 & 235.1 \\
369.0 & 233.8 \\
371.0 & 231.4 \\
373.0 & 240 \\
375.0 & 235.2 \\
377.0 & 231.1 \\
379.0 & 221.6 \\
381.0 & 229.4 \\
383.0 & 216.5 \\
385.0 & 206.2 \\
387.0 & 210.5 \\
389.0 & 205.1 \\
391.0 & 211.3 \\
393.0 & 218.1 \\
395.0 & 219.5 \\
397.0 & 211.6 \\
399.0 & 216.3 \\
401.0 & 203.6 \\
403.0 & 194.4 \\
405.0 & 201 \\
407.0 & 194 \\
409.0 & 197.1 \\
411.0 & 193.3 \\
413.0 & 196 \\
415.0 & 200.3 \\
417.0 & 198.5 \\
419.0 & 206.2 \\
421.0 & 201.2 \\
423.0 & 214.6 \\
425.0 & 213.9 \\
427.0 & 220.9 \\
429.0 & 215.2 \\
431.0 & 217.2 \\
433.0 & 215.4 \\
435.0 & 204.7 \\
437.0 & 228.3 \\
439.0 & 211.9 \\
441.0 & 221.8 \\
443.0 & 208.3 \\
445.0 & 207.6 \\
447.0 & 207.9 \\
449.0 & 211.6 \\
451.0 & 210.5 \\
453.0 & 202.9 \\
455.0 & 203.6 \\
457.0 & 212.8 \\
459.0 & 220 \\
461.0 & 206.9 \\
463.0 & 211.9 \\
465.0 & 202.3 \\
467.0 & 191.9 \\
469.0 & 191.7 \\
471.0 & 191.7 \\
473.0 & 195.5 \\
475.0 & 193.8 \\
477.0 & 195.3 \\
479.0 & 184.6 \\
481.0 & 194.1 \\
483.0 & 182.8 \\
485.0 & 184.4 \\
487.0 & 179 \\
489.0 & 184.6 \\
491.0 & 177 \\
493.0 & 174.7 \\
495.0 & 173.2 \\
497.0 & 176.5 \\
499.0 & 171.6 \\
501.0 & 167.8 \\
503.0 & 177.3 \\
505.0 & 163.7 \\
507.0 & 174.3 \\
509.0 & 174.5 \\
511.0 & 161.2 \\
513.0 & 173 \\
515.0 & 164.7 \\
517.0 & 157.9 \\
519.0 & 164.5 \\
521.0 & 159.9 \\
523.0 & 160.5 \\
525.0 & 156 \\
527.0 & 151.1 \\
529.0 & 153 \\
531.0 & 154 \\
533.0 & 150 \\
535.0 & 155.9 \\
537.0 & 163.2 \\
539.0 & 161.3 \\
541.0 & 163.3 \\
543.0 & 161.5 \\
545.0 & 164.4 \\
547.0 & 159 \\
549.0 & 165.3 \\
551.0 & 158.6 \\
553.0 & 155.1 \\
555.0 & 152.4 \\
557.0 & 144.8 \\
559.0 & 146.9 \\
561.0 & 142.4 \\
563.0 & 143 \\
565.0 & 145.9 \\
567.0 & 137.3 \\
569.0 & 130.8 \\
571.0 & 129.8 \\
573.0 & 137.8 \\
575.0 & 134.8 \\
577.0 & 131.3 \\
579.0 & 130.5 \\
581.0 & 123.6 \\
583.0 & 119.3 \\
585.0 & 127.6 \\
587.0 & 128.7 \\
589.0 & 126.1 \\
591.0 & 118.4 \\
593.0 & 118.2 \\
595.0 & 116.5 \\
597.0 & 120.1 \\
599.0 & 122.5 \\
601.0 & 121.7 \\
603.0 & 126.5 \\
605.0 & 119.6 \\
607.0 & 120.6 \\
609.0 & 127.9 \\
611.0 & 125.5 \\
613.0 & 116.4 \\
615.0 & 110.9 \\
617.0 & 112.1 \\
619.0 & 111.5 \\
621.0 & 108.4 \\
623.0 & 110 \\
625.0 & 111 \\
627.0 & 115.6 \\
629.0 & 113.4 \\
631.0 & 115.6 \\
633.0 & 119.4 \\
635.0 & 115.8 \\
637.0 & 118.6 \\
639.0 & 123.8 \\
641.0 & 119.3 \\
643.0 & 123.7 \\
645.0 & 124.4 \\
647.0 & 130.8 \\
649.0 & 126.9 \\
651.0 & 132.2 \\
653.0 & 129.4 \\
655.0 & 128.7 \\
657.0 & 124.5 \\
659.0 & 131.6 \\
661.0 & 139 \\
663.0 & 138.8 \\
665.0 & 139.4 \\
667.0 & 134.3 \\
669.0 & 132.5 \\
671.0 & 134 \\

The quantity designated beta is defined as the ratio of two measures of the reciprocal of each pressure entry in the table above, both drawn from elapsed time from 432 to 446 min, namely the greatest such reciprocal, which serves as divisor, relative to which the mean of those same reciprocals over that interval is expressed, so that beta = 0.958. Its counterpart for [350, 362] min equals 0.959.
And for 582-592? 0.956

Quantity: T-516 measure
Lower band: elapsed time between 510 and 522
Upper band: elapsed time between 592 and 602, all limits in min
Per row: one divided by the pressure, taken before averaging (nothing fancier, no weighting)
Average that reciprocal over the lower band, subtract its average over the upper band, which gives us -0.0022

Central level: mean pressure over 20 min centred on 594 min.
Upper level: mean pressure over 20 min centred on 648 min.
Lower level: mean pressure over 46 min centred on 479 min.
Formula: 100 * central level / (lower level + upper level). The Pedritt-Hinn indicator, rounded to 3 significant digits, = 38.8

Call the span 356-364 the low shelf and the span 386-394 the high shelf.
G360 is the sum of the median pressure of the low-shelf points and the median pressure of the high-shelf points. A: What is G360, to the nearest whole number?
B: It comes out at 464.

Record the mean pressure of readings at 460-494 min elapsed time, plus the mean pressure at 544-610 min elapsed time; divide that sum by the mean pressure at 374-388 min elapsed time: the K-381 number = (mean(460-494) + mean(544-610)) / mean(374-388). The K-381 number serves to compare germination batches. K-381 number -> 1.47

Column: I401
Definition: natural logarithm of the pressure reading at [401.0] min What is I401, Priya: 5.32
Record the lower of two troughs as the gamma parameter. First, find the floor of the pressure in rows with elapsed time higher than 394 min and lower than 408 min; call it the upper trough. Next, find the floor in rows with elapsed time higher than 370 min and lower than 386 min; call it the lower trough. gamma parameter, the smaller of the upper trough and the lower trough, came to 194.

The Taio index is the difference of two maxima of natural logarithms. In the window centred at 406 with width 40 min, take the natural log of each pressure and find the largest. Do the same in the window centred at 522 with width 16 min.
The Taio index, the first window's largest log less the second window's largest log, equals 0.29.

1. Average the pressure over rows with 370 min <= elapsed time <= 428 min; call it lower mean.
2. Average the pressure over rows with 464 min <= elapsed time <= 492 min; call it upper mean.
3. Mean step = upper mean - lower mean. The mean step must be -22.5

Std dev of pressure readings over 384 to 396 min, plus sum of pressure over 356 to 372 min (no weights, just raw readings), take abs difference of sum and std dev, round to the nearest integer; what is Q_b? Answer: 1955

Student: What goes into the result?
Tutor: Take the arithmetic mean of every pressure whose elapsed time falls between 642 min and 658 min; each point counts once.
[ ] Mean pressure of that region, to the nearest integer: 128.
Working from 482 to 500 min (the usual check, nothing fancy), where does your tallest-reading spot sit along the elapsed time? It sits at 489.0 min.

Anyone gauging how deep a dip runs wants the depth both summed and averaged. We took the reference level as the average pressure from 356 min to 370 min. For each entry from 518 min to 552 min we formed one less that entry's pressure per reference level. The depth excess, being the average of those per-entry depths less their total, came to -5.7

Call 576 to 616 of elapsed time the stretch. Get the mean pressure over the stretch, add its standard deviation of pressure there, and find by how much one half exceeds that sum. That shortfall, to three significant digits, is -127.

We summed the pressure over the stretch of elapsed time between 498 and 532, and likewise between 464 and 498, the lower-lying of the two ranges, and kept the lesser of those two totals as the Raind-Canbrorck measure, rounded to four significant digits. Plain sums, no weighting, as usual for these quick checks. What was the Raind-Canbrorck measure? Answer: 2785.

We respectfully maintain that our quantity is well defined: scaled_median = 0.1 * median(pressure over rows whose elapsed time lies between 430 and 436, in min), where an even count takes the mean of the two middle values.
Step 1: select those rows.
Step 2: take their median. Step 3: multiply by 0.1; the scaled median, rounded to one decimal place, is 21.5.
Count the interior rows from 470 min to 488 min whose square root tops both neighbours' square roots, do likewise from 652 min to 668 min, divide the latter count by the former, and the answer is 0.50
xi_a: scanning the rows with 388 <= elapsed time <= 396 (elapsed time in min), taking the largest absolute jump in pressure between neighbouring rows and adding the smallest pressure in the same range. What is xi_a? 212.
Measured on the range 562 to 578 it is 138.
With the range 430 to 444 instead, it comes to 228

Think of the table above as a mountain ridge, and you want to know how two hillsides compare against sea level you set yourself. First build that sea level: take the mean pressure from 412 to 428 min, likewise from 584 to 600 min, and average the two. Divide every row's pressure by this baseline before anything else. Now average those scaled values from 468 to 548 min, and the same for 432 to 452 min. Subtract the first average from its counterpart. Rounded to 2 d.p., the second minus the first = 0.25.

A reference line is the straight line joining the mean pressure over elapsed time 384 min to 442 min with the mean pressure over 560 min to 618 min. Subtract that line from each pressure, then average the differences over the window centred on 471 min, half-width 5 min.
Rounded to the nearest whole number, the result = 11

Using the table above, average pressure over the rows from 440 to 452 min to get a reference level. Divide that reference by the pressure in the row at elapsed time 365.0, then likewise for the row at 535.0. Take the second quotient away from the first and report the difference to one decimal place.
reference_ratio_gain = -0.5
